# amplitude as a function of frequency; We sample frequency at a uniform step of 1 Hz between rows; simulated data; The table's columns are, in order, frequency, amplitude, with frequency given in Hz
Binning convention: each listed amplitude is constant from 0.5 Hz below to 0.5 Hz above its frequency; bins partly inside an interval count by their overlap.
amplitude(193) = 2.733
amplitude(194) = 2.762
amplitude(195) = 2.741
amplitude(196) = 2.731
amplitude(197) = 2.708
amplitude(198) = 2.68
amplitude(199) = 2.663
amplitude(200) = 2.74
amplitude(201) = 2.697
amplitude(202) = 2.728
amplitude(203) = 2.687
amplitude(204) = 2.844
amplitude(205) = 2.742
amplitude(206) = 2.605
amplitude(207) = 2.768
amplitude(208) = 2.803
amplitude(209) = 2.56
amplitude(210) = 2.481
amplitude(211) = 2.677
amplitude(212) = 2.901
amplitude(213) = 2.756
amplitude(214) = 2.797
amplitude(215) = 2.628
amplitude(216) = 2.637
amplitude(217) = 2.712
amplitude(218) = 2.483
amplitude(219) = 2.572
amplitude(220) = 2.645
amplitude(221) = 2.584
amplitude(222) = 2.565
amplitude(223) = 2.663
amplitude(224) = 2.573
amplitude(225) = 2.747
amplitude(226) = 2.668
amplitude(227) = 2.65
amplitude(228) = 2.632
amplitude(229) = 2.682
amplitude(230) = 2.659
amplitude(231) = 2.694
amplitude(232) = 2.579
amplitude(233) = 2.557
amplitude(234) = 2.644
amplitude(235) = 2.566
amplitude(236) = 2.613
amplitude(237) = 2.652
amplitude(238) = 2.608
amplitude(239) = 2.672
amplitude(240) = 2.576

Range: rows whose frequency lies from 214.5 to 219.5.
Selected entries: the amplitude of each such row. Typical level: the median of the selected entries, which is 2.63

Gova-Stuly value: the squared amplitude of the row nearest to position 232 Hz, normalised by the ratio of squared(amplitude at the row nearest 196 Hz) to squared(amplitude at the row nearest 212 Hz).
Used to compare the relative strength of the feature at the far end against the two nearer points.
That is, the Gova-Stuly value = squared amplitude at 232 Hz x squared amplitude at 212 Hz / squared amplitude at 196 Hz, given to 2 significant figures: 7.5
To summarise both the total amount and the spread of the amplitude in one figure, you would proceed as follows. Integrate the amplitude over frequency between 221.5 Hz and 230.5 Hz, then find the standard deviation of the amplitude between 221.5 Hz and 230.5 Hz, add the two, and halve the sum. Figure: 11.9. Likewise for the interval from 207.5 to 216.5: 12.2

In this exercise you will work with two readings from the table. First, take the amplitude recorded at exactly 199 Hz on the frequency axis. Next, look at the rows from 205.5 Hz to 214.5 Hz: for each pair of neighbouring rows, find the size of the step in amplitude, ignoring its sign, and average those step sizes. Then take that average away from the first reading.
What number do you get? 2.52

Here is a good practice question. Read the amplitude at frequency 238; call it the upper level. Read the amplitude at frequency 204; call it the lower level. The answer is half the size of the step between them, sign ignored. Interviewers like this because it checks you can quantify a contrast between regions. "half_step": 0.12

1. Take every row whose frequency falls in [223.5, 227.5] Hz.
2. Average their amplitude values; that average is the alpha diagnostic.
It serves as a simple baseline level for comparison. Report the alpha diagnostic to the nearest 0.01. 2.66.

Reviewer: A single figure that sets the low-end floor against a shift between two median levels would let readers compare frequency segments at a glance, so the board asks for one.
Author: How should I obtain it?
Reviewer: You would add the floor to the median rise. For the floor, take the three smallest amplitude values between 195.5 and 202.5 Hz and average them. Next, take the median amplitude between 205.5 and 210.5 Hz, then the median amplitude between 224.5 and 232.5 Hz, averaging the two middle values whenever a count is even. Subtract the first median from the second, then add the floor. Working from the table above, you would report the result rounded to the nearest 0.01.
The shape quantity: 2.74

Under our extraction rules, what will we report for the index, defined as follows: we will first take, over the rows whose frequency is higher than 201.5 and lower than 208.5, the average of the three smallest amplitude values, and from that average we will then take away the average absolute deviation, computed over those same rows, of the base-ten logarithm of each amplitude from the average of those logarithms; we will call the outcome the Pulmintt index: 2.66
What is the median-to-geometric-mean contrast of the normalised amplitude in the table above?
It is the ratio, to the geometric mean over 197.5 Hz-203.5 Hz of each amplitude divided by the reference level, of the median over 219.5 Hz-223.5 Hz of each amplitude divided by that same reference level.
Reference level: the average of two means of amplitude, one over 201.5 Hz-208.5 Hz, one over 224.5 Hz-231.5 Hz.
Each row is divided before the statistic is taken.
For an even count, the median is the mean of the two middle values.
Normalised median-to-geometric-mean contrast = 0.97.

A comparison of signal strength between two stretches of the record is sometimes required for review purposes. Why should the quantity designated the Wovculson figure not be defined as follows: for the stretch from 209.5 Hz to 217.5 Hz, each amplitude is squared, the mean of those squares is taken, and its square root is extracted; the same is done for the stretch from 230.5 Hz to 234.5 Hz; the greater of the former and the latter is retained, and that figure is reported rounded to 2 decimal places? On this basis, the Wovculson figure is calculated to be 2.70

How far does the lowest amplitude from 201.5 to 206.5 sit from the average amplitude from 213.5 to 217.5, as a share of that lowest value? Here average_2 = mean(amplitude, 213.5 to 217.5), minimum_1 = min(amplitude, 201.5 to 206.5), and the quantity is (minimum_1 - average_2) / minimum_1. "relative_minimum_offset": -0.034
